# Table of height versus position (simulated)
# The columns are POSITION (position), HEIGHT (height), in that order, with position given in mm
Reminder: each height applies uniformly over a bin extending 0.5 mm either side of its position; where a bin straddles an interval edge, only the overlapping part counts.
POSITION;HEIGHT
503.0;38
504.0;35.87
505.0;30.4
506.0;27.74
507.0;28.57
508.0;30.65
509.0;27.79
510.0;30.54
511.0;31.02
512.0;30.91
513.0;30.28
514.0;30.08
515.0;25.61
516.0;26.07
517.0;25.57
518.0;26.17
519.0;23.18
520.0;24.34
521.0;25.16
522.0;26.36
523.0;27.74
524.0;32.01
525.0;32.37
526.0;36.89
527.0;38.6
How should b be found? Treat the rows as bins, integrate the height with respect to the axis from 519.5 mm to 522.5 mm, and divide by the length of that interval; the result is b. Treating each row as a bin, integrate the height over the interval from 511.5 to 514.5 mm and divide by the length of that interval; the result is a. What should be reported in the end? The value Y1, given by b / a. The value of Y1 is 0.83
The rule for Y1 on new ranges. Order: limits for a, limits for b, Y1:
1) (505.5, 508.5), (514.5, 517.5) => 0.89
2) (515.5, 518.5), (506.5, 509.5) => 1.12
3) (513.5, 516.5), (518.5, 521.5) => 0.89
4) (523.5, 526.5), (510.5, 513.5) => 0.91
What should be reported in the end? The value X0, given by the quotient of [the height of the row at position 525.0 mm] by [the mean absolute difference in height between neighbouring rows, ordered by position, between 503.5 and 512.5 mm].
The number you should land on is 15.0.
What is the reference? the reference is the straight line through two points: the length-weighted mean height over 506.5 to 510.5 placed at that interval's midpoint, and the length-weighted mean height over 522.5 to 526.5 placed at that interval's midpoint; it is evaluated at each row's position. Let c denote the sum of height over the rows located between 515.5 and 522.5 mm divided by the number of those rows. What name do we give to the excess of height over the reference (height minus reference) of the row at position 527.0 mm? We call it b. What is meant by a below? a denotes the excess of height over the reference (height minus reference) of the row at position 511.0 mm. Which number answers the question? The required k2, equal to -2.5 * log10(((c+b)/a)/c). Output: 0.0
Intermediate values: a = 1.2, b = 6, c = 25.3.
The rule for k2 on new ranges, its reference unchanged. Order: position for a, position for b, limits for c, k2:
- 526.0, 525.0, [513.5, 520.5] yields 1.6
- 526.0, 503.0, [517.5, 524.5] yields 1.3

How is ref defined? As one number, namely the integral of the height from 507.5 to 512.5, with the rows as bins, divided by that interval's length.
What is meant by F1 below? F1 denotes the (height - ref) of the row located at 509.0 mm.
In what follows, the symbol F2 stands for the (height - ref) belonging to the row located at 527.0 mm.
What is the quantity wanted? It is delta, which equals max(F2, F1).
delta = 8.4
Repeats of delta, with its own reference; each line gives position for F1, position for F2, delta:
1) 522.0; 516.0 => -3.8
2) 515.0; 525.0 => 2.2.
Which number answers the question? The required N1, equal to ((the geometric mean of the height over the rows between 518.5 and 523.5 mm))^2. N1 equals 640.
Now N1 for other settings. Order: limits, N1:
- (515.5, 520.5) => 627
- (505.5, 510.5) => 843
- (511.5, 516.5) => 812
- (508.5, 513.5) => 905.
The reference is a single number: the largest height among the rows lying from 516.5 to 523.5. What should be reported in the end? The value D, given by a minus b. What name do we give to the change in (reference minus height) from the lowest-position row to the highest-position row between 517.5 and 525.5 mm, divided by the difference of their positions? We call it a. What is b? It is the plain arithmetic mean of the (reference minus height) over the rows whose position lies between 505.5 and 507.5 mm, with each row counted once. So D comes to 0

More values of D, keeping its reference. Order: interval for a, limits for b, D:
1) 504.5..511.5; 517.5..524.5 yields -1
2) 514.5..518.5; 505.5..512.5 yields 2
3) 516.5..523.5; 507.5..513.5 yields 2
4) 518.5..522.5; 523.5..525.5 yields 3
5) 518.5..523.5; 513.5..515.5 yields -1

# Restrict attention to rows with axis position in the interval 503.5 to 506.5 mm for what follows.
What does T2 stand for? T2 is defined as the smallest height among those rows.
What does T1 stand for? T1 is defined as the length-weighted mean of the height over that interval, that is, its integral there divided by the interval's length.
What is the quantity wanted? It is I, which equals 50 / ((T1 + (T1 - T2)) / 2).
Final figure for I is 2.86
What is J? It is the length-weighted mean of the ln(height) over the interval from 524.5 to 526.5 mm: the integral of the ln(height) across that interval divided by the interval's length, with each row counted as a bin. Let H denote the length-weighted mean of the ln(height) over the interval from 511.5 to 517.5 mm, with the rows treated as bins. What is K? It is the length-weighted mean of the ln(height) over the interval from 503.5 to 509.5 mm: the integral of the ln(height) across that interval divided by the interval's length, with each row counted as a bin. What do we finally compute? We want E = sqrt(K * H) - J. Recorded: -0.18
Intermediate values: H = 3.33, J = 3.54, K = 3.40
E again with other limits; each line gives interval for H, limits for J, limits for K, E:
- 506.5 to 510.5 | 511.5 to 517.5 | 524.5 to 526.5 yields 0.13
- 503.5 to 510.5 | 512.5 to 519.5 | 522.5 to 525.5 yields 0.13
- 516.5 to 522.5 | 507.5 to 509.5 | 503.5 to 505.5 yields -0.02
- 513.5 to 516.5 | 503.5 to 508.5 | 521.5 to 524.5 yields -0.09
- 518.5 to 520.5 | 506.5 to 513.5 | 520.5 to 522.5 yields -0.19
